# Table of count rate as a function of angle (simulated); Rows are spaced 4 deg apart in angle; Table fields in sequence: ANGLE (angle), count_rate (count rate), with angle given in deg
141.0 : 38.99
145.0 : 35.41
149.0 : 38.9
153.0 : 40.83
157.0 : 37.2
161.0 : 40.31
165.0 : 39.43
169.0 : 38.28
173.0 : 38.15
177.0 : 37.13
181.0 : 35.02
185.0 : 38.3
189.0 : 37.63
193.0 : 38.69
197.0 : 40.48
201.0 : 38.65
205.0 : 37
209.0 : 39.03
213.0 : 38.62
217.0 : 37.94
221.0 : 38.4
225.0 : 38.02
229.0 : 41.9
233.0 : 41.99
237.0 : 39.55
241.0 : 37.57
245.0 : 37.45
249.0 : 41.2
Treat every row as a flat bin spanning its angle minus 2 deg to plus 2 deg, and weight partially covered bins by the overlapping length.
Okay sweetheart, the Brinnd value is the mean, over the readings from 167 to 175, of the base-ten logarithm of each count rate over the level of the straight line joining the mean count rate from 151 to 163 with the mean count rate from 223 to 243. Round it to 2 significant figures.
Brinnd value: -0.015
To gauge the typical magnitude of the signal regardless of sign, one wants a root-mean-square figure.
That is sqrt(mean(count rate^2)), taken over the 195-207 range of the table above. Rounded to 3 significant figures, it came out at 38.7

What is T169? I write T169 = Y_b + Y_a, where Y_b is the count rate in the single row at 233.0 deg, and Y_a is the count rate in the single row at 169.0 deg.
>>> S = 80.3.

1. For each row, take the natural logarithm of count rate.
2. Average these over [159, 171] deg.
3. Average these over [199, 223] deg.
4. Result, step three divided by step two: 0.993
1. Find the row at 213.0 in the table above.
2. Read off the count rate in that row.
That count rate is 38.62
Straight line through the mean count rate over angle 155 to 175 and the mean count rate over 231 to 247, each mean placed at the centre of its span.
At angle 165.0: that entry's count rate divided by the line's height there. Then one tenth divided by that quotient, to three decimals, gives 0.098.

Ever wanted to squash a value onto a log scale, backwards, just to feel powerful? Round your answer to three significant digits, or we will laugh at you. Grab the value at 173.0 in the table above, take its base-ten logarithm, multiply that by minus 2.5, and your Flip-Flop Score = -3.95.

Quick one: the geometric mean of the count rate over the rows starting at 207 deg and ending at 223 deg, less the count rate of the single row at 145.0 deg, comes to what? 3.1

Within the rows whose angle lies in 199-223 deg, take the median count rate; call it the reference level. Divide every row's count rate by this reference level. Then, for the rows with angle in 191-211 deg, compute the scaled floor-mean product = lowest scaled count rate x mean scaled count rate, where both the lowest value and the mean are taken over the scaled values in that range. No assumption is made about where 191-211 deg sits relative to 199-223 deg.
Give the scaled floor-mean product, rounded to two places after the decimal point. 0.97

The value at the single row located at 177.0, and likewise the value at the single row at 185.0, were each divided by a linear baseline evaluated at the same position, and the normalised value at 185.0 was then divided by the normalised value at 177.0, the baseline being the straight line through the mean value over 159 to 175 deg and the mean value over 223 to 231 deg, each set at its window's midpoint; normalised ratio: 1.03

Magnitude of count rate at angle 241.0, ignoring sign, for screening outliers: 37.6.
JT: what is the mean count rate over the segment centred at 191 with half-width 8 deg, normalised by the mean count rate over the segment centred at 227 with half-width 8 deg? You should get 0.968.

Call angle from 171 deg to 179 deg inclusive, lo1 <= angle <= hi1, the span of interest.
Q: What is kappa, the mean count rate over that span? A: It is 37.6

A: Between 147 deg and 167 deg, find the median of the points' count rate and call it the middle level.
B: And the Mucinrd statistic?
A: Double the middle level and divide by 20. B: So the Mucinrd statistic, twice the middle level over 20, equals 3.94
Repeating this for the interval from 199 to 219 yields 3.86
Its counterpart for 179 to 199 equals 3.83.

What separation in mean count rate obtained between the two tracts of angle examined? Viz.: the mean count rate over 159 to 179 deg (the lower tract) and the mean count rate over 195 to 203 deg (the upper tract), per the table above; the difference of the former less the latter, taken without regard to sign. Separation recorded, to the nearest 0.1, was 0.9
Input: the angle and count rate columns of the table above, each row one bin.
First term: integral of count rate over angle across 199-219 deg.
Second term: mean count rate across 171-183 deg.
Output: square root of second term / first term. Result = 0.219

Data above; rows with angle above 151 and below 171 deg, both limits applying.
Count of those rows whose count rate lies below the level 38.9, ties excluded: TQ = 2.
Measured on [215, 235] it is 3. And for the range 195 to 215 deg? 3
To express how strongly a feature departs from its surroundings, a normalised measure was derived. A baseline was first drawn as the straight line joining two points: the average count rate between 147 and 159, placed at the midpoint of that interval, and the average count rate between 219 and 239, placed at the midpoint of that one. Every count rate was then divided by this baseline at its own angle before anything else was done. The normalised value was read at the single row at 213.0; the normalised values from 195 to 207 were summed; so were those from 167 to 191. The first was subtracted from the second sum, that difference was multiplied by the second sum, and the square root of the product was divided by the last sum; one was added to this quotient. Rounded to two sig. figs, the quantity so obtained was 1.4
